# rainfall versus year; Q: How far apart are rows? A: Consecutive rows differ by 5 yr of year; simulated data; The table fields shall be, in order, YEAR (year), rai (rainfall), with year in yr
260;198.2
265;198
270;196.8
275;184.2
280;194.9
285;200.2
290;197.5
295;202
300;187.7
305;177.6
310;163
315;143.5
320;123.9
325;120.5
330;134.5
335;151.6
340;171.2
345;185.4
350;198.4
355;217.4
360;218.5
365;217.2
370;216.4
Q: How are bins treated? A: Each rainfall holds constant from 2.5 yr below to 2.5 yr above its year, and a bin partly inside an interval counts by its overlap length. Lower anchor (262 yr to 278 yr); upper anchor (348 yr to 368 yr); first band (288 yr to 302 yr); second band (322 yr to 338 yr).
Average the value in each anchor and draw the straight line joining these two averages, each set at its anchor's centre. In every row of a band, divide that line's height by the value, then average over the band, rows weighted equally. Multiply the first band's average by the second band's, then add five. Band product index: 6.56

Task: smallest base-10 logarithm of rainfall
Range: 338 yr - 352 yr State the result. 2.23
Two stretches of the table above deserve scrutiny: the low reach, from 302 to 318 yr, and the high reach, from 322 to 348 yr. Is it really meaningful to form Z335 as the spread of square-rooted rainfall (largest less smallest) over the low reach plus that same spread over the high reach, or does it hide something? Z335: 4.0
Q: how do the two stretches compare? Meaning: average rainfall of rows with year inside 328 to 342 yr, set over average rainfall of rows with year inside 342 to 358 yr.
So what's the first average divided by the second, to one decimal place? 0.8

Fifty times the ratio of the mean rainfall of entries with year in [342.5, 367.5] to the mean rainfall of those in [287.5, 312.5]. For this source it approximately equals 56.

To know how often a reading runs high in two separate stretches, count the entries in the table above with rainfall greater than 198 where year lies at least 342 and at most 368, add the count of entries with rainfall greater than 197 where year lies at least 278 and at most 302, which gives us 7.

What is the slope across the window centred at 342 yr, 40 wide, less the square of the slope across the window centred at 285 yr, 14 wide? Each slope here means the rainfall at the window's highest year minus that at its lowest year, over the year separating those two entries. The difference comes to 2.7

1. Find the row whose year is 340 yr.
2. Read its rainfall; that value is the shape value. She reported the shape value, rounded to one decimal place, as 171.2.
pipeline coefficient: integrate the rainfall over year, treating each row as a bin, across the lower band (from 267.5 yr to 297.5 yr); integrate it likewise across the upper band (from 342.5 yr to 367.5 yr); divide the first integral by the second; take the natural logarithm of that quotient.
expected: 0.1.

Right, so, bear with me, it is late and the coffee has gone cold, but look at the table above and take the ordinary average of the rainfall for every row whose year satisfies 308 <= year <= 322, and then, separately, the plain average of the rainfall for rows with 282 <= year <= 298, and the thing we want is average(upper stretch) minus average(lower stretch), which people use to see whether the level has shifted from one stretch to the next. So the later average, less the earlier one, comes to -56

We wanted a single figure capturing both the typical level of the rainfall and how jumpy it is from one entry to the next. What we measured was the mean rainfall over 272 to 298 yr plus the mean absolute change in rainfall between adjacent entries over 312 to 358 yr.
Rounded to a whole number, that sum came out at 211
